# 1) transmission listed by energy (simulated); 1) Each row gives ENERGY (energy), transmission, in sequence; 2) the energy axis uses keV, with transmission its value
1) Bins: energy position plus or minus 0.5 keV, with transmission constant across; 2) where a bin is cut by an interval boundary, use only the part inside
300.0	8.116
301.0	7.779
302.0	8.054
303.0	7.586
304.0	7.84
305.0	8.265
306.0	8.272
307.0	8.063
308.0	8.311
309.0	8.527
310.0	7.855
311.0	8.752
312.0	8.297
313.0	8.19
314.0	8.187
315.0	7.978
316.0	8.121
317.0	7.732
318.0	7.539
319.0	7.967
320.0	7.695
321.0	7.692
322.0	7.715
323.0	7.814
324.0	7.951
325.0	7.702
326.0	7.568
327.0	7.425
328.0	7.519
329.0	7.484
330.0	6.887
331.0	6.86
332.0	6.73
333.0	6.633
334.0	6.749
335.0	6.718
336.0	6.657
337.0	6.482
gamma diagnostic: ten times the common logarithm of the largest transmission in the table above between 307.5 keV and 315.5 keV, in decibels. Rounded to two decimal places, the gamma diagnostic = 9.42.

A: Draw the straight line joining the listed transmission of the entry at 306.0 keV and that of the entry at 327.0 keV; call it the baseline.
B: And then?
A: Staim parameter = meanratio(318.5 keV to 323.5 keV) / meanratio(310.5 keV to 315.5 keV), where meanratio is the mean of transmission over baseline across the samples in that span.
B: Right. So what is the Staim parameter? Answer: 0.98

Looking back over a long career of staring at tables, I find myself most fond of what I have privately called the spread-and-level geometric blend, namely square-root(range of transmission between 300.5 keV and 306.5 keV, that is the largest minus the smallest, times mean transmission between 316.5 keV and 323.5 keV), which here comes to 2.3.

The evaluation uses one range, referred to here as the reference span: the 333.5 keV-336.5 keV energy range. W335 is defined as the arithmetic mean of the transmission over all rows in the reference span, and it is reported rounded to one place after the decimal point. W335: 6.7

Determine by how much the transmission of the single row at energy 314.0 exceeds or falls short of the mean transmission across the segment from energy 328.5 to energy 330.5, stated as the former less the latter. 1.00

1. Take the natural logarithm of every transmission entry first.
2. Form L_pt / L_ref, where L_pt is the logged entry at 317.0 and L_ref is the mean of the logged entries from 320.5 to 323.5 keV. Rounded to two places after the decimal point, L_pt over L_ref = 1.00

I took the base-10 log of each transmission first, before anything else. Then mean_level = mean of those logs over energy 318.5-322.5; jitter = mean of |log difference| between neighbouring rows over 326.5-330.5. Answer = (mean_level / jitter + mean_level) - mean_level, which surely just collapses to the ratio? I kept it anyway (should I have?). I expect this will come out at 61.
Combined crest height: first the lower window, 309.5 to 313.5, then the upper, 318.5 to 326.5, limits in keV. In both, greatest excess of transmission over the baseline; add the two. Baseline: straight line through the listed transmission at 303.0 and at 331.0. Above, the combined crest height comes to 2.3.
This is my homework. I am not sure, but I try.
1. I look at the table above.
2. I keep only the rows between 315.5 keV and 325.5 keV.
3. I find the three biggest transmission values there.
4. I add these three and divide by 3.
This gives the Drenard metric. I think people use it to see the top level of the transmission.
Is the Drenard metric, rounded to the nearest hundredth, 8.01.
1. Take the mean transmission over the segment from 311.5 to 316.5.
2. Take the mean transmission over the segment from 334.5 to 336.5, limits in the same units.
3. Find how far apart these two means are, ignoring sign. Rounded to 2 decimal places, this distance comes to 1.47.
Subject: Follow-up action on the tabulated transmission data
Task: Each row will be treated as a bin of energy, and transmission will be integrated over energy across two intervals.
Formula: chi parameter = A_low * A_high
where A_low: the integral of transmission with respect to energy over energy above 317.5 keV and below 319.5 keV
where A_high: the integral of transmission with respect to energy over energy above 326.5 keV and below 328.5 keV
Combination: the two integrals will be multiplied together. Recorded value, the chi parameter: 232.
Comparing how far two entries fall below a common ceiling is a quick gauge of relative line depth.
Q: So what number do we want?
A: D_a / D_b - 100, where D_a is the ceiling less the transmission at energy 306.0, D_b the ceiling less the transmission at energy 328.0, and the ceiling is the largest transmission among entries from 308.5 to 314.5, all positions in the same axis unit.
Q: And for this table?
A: -99.61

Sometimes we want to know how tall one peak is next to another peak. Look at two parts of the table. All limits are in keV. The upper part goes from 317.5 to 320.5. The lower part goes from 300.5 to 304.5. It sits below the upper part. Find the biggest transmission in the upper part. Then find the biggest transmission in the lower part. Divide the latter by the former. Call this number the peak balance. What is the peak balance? 1.01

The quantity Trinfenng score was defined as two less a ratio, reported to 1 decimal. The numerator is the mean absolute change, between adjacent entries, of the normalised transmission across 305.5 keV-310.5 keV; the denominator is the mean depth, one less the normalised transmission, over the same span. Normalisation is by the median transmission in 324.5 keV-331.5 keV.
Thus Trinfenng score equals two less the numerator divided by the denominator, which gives 2.5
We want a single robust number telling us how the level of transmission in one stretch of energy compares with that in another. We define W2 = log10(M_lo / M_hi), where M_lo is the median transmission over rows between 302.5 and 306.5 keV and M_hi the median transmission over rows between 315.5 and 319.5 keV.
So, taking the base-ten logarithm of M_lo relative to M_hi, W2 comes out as 0.01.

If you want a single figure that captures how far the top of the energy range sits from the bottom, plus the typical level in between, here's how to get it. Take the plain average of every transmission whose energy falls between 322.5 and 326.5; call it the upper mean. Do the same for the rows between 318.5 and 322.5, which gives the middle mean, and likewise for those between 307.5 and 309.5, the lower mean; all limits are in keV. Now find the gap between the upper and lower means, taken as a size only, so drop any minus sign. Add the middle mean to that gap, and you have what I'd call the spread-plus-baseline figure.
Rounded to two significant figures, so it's 8.4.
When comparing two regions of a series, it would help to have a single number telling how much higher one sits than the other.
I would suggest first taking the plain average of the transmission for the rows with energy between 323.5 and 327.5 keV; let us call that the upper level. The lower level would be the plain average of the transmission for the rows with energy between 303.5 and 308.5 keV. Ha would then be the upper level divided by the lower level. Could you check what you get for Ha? 0.94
